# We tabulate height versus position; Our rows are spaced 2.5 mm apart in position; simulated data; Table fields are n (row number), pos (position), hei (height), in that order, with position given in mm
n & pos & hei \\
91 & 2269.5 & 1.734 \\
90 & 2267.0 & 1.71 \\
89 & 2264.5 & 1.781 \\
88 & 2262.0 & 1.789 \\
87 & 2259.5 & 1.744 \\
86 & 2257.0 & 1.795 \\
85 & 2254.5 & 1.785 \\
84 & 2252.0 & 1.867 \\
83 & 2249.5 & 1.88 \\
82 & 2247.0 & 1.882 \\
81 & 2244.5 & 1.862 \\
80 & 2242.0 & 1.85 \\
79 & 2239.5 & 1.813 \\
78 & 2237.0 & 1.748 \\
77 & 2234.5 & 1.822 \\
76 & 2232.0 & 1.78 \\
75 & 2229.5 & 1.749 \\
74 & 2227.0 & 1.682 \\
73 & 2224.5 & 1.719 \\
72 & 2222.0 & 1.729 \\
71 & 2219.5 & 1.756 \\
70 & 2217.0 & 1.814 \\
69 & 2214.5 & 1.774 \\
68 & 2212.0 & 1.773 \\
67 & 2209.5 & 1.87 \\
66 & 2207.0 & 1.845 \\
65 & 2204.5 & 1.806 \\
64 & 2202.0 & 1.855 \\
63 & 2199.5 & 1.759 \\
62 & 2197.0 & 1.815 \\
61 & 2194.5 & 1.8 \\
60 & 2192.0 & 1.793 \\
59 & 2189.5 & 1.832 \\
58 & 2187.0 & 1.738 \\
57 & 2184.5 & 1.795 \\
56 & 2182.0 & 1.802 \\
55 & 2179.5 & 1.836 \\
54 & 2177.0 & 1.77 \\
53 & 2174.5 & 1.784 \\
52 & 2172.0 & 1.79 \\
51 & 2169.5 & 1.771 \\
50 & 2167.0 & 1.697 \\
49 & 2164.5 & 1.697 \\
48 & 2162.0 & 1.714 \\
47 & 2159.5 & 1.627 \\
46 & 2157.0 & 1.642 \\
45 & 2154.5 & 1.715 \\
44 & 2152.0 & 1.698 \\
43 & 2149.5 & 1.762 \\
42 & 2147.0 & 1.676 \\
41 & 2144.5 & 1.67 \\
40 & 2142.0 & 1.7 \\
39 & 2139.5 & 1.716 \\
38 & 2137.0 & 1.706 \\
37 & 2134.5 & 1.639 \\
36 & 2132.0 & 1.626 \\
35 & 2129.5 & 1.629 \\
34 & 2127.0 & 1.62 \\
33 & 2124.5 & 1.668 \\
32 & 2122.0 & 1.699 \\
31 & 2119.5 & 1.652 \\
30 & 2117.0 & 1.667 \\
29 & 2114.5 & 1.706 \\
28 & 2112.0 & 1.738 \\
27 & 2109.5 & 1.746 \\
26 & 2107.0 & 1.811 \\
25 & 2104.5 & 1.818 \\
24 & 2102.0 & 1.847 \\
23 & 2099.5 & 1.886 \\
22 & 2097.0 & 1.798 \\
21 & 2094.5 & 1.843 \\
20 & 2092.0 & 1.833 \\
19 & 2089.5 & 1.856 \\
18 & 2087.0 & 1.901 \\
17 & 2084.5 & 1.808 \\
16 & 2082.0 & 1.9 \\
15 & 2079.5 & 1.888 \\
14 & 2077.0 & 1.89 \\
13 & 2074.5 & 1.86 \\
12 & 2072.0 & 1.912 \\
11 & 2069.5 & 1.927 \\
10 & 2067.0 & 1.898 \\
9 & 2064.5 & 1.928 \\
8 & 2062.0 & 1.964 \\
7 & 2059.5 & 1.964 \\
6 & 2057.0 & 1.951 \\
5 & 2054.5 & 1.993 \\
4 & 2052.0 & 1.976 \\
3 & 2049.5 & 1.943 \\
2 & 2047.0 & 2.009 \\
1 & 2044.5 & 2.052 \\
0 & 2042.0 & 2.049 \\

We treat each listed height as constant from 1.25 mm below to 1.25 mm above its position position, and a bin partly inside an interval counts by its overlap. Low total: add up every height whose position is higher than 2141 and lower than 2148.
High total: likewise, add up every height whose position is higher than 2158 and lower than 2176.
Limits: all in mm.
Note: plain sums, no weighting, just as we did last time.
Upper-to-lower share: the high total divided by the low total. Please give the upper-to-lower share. 2.4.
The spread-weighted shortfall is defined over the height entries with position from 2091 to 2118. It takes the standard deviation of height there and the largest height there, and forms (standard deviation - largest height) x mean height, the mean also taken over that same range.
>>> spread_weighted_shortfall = -3.26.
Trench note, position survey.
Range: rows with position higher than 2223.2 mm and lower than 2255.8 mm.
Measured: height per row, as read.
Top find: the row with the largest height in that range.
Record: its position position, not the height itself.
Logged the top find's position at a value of 2247.0 mm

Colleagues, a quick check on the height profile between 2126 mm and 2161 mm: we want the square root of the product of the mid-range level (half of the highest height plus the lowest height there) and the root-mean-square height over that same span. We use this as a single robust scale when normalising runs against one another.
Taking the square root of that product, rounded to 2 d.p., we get 1.68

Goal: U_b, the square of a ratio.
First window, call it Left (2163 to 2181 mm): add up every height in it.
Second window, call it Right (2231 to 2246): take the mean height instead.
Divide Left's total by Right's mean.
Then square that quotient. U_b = 46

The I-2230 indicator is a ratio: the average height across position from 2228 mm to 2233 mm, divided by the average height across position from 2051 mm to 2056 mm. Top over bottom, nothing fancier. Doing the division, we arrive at 0.89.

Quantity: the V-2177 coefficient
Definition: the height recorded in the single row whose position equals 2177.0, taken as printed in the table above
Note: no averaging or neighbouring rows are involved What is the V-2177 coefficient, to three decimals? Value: 1.770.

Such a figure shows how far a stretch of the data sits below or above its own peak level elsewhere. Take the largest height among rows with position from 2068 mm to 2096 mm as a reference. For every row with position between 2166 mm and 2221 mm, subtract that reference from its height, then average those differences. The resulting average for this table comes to -0.13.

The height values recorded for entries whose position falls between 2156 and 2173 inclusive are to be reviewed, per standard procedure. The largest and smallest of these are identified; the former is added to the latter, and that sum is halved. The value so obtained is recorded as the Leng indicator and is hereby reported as 1.71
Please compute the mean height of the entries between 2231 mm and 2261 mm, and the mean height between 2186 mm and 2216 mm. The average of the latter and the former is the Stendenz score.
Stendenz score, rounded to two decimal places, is 1.81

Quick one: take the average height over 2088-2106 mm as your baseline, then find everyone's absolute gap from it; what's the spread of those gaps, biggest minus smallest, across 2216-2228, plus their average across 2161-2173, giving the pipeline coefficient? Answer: 0.24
